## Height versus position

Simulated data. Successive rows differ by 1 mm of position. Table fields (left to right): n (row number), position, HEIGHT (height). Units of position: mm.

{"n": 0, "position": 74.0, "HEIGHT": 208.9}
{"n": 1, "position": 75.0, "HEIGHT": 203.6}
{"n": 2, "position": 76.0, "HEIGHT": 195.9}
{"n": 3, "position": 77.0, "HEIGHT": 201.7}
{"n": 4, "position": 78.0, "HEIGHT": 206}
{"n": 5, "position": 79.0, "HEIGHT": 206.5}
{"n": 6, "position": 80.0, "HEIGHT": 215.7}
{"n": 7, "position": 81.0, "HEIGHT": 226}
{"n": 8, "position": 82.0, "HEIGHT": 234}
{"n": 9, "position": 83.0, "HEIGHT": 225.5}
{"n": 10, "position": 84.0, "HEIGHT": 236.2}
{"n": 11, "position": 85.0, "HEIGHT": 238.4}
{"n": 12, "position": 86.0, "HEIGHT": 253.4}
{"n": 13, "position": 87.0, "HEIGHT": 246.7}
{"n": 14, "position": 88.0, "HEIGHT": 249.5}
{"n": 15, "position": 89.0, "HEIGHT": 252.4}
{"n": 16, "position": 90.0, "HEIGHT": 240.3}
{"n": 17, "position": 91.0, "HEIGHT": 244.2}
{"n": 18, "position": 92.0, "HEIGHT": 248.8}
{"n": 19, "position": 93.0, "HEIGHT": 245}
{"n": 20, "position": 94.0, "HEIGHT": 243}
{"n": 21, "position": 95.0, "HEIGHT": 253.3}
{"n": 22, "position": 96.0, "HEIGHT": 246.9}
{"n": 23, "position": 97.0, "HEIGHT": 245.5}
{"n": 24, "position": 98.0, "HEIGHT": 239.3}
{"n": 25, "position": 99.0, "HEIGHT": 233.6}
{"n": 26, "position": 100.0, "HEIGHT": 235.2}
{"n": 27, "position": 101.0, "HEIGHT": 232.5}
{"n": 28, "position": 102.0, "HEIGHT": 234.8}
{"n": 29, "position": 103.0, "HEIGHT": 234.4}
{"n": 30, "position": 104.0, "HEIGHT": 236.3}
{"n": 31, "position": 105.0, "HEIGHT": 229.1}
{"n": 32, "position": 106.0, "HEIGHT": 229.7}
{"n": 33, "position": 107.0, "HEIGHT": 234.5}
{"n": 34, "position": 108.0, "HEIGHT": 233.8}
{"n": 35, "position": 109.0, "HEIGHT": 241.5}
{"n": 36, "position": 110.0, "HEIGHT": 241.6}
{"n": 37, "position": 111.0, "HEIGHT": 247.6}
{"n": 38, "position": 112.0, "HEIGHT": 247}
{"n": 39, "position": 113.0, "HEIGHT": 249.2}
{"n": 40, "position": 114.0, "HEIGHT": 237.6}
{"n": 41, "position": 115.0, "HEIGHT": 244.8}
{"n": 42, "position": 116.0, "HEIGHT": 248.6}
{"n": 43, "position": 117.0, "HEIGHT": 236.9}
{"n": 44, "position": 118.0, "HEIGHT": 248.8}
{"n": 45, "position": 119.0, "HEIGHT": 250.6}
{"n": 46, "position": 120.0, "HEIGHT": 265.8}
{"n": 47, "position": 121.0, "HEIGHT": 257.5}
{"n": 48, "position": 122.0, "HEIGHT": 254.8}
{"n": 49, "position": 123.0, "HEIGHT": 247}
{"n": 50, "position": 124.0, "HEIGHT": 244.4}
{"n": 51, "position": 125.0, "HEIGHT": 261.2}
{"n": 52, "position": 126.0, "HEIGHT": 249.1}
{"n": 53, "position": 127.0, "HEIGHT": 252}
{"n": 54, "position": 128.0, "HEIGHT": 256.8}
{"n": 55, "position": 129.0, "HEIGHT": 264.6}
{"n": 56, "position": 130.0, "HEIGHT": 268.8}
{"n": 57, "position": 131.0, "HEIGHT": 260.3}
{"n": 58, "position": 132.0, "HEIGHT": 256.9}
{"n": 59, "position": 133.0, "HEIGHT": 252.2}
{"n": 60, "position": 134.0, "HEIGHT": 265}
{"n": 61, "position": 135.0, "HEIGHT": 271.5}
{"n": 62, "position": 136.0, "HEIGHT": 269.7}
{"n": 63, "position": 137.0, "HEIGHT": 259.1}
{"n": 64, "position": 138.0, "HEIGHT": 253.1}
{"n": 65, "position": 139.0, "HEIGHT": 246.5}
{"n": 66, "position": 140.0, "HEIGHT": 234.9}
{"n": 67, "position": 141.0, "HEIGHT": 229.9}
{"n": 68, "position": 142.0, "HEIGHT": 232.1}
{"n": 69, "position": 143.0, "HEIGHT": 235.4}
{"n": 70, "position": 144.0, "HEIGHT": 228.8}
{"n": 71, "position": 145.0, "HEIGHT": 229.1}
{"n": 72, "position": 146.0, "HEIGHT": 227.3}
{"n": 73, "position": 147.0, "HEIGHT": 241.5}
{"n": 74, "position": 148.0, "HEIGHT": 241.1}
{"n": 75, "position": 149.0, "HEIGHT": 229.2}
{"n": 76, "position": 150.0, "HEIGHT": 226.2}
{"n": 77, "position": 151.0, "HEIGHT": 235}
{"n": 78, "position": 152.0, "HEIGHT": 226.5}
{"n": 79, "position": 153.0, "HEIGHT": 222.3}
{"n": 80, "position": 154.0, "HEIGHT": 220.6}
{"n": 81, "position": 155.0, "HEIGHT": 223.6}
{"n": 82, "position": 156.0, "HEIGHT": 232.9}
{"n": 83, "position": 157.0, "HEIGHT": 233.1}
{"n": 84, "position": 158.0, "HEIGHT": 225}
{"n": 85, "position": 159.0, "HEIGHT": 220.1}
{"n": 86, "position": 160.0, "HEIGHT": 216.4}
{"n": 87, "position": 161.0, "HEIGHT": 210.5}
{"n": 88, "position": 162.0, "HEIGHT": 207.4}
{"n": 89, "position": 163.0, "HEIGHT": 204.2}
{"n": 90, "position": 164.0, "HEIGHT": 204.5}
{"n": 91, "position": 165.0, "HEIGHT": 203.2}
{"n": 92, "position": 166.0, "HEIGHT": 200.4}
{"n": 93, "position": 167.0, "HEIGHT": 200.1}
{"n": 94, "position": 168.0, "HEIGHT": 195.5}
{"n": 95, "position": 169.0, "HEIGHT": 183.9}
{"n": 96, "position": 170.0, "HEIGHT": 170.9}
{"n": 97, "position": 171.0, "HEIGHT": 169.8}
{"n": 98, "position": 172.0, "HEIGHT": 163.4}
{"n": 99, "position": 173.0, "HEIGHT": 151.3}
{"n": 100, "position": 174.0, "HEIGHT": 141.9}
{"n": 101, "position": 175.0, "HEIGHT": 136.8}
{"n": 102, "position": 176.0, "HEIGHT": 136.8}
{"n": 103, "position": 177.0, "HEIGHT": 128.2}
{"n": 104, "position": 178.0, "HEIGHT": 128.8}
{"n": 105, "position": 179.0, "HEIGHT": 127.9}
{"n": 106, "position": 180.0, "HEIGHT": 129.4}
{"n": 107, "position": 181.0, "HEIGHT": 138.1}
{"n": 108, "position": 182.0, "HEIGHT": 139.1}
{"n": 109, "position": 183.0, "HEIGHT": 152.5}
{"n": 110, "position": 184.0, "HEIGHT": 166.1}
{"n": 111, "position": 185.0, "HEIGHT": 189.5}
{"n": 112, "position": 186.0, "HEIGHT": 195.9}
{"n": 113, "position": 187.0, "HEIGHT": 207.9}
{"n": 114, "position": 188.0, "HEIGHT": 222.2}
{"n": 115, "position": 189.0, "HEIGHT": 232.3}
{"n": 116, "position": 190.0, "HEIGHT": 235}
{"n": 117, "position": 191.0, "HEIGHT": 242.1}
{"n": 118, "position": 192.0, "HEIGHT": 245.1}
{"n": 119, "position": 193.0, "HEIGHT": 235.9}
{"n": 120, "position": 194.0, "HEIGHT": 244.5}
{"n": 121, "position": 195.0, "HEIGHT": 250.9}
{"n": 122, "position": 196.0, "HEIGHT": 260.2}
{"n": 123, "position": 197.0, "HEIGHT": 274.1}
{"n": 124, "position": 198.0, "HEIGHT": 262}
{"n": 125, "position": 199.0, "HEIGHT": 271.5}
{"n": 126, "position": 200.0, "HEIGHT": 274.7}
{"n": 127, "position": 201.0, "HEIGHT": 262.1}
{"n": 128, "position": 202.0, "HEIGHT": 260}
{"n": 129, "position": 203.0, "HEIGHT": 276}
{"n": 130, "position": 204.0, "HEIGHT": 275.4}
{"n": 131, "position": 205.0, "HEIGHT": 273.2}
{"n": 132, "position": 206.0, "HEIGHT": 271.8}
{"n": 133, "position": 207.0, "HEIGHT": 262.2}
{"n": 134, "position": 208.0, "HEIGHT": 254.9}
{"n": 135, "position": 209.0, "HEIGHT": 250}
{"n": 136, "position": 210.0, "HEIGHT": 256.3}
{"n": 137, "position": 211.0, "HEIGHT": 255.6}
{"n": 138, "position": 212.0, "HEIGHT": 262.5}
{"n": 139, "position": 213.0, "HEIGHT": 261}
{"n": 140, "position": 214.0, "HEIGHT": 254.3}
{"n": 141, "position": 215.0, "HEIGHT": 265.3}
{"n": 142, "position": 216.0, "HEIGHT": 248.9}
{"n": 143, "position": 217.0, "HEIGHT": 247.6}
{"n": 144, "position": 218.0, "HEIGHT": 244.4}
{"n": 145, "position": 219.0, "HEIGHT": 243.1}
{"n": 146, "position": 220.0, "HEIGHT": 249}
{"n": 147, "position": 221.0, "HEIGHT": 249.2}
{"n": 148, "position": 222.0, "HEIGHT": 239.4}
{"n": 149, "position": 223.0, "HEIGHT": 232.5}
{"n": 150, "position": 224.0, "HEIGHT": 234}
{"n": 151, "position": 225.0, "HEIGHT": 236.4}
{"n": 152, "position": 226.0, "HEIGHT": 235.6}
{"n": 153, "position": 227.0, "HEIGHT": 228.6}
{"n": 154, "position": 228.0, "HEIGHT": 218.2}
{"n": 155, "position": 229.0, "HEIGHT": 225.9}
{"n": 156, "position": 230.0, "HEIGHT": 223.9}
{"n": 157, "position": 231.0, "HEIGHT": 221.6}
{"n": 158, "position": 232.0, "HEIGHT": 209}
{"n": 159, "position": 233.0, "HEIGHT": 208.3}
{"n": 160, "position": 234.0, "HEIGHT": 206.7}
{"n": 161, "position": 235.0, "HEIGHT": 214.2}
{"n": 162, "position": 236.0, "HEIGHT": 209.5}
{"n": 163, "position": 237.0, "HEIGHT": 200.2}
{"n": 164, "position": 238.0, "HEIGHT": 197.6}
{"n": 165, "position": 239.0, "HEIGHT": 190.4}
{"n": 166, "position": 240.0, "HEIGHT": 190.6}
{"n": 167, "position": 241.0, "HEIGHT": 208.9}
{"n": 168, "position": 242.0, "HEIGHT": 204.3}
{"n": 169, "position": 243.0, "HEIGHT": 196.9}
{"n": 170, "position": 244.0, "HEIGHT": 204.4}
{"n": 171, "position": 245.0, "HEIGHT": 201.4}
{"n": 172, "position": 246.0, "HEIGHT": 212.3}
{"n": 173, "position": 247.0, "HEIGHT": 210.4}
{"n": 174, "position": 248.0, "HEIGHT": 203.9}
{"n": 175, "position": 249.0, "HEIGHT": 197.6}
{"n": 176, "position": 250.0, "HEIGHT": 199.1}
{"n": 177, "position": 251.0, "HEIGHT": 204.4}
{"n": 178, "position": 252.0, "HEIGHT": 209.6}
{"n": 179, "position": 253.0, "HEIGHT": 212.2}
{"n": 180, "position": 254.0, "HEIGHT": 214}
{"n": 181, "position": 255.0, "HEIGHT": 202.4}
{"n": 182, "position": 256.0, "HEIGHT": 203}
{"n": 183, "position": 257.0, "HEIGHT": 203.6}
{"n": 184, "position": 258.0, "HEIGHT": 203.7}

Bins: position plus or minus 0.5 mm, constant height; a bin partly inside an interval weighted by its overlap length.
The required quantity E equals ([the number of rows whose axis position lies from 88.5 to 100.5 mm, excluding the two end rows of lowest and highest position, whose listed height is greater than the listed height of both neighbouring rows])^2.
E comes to 4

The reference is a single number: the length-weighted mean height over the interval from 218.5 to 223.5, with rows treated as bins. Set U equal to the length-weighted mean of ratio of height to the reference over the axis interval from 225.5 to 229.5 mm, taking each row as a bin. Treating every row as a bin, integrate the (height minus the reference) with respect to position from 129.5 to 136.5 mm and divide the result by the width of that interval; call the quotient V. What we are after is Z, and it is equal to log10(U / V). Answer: -1.3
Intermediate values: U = 0.94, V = 21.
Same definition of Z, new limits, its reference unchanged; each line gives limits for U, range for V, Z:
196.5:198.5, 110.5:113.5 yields -0.7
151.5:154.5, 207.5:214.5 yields -1.2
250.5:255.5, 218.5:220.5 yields -0.6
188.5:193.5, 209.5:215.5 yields -1.2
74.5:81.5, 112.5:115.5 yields -0.2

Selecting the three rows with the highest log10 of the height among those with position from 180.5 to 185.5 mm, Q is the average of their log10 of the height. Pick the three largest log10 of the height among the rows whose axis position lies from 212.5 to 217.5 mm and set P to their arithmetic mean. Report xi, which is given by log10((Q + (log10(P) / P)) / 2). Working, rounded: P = 2.42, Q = 2.23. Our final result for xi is 0.077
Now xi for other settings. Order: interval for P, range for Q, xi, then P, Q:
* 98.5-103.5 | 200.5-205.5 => 0.113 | 2.37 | 2.44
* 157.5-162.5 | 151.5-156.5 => 0.100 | 2.34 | 2.36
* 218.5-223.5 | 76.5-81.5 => 0.096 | 2.39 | 2.33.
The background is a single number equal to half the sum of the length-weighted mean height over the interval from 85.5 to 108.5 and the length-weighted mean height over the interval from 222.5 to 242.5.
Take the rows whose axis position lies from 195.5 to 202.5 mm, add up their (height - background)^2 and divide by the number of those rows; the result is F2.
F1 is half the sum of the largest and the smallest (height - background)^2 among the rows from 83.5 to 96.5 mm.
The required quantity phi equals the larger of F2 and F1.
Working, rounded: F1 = 360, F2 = 1519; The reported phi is 1519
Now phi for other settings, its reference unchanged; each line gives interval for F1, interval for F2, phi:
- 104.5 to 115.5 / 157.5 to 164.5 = 290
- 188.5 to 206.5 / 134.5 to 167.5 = 1167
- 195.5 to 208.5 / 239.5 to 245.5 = 1522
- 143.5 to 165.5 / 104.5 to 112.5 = 305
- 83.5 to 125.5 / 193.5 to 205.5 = 1505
